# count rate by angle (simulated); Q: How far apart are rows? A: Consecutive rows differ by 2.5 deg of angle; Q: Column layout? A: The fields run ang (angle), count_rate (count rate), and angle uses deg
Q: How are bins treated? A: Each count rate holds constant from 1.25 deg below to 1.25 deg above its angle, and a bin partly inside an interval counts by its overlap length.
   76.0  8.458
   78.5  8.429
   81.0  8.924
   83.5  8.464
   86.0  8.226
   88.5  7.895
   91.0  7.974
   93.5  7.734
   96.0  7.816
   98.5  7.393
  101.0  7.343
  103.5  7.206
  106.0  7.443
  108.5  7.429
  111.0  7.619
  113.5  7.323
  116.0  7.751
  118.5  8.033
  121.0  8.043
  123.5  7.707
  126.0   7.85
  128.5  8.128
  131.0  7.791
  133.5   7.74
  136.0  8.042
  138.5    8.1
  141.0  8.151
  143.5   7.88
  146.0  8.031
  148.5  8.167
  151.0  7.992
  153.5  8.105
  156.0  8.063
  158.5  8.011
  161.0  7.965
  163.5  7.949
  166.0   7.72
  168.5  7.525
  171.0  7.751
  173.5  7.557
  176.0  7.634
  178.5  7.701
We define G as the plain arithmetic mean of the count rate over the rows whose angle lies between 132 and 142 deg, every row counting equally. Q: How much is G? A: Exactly 8.0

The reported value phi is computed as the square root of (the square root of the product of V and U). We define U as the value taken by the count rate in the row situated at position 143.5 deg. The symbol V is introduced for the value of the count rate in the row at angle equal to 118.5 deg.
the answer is 2.82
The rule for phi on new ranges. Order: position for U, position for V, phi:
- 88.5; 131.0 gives 2.80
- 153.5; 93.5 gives 2.81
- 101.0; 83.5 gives 2.81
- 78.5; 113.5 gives 2.80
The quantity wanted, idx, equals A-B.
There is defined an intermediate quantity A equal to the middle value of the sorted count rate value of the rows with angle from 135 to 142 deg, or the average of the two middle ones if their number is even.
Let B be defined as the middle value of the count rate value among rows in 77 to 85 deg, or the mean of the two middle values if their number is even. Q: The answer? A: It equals -0.36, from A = 8.100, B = 8.5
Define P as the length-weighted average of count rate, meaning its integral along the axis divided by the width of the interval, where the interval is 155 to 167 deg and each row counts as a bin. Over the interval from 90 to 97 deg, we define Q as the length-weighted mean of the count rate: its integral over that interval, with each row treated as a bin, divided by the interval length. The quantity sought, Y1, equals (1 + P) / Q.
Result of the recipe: 1.14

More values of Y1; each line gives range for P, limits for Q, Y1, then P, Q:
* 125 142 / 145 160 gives 1.11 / 7.97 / 8.06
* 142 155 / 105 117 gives 1.20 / 8.04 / 7.51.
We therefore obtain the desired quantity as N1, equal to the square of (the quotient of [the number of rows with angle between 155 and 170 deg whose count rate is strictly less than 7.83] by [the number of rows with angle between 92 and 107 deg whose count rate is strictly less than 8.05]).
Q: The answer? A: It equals 0.11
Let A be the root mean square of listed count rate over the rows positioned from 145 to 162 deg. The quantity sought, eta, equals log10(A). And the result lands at 0.906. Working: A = 8.0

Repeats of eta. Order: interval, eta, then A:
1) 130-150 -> 0.903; 8.0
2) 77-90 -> 0.924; 8.4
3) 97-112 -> 0.870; 7.4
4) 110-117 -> 0.879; 7.6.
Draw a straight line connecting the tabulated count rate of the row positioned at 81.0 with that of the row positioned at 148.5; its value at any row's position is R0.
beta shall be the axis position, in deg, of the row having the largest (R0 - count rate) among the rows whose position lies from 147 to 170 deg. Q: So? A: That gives 168.5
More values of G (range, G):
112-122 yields 7.8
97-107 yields 7.3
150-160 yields 8.0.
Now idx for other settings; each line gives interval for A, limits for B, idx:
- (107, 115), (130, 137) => -0.36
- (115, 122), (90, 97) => 0.22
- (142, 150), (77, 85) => -0.43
